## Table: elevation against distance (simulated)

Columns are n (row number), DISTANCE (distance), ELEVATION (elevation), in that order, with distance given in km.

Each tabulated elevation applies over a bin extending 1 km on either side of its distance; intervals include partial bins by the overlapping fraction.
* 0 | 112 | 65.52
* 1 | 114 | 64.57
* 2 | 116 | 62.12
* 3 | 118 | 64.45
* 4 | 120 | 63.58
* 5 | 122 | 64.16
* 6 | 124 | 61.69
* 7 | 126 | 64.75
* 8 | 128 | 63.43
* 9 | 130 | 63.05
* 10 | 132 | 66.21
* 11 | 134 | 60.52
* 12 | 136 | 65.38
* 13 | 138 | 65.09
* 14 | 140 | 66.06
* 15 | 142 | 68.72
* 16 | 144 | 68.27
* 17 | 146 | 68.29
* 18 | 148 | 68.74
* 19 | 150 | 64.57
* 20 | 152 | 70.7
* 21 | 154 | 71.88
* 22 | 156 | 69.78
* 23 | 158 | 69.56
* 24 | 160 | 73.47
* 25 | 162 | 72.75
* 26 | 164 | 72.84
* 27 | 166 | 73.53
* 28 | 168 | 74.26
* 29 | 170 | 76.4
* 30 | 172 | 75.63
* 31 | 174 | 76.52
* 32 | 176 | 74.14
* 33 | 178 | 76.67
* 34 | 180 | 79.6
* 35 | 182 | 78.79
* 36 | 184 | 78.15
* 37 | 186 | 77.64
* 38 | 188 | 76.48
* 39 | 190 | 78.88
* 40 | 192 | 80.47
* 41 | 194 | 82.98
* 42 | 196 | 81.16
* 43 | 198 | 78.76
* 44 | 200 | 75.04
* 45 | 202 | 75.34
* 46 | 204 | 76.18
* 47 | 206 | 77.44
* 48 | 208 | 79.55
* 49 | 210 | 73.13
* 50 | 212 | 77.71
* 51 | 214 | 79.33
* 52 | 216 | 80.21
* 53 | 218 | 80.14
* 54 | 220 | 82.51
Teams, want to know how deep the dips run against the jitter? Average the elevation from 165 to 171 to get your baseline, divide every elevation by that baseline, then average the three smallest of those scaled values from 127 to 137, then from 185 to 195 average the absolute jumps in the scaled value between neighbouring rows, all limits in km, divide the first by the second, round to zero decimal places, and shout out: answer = 33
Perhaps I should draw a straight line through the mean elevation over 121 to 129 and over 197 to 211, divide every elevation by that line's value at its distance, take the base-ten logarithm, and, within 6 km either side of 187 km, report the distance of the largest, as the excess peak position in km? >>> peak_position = 182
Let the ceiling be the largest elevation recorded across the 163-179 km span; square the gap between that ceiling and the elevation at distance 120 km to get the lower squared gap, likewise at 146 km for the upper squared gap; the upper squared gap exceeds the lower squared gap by -101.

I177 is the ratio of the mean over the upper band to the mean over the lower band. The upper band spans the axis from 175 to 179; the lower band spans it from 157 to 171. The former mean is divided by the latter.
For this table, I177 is 1.03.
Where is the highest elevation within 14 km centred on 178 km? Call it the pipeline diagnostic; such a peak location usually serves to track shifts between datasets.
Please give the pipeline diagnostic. 180 km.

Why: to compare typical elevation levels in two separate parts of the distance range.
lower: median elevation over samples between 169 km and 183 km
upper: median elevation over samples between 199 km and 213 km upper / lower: 1.00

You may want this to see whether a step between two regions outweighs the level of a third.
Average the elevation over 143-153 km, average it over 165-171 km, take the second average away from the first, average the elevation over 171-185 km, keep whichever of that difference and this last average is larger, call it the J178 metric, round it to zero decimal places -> 77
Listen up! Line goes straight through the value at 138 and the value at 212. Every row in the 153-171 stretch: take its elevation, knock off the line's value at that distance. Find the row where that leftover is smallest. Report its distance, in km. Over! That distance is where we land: 158 km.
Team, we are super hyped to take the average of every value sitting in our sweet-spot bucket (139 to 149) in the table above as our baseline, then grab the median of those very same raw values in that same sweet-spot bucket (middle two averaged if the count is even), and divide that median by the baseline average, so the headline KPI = 1.00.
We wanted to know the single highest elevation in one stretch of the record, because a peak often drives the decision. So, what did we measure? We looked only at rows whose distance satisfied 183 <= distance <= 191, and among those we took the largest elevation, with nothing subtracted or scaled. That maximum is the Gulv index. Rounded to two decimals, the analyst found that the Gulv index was 78.88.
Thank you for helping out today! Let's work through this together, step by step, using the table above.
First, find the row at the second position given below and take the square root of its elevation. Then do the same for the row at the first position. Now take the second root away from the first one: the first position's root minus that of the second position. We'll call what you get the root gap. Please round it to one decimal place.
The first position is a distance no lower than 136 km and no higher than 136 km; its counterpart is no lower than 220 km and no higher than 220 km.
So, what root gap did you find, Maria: -1.0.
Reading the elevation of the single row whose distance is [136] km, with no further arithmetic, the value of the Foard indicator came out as 65.38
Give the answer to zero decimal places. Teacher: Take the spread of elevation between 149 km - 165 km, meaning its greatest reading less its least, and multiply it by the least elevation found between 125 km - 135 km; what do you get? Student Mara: 539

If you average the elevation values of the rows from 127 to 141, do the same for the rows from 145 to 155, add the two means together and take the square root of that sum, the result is 11.5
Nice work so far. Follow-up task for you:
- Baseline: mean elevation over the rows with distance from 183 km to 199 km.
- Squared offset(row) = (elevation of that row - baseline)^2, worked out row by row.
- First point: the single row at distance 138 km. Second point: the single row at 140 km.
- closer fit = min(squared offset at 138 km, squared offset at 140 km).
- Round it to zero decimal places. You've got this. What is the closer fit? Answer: 176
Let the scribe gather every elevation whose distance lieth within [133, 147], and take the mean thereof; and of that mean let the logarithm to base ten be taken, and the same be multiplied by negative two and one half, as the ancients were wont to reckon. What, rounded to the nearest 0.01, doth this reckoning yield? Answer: -4.55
